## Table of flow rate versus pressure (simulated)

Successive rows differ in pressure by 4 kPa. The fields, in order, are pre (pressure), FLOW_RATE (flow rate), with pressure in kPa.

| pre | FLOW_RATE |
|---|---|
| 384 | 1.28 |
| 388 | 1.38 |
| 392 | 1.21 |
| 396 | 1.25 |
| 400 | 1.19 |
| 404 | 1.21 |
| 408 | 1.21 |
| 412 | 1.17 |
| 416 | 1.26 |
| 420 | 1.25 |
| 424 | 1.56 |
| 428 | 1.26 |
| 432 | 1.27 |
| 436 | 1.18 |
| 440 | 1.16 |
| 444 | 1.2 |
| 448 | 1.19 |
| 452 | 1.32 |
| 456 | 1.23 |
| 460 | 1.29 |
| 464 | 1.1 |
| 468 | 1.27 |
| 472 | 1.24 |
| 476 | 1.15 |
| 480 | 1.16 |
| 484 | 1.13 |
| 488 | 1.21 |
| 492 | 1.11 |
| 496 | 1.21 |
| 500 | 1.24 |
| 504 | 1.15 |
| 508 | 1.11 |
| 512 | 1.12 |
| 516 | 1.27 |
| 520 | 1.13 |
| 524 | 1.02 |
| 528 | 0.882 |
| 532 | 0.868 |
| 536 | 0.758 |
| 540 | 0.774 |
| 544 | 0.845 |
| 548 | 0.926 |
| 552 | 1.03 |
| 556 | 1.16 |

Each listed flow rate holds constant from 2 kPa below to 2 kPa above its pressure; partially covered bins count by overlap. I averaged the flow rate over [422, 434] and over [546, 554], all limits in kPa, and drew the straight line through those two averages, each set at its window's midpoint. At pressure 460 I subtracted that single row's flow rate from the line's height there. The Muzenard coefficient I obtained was -0.028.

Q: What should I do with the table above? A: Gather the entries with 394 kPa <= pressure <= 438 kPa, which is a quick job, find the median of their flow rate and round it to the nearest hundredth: 1.25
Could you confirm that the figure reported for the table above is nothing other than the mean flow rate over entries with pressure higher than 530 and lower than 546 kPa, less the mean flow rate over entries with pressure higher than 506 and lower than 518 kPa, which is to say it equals -0.36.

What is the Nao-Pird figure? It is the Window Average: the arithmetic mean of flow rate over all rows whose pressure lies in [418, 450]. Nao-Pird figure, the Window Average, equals 1.26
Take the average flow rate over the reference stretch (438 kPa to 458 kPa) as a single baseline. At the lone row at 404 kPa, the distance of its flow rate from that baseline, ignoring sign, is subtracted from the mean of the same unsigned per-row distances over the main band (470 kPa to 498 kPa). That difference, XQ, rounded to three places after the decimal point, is 0.043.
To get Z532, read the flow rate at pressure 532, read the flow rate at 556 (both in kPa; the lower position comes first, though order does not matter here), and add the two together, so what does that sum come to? 2.03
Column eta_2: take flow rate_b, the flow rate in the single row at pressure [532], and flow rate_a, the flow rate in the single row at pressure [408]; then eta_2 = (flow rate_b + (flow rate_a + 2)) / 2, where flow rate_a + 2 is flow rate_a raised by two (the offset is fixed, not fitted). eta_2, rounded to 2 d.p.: 2.04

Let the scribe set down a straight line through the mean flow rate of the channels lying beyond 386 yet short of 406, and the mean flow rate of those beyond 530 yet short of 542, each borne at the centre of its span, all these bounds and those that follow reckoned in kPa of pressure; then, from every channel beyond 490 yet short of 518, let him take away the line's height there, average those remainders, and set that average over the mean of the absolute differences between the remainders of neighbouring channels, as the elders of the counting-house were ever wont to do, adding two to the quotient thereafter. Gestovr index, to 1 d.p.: 5.6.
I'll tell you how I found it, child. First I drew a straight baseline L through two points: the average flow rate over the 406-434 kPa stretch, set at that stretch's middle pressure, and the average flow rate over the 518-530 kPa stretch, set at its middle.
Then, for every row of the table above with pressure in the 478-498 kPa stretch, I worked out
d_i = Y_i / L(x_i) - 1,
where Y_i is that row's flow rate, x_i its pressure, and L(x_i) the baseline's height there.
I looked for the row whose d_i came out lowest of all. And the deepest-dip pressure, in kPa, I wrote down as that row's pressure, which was 484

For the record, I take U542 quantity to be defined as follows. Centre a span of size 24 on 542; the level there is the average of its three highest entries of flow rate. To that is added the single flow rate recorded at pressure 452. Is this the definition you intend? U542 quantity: 2.26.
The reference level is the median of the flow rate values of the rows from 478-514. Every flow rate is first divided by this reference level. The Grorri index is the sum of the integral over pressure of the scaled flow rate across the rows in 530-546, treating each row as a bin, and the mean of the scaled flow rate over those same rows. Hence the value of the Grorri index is 12.0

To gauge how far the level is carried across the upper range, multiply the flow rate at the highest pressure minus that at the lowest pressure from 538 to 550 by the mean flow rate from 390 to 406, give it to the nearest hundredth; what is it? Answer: 0.18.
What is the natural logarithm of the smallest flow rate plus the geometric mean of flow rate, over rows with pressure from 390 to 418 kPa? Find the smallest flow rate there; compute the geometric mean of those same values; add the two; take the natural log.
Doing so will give 0.87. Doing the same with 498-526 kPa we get 0.77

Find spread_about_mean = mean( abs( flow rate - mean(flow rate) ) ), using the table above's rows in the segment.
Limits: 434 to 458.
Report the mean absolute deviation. 0.041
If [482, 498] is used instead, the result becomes 0.045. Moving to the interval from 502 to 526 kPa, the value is 0.051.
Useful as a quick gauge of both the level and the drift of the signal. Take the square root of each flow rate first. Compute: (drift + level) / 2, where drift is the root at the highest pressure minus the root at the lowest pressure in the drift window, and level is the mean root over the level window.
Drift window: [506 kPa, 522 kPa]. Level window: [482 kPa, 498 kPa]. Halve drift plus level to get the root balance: 0.544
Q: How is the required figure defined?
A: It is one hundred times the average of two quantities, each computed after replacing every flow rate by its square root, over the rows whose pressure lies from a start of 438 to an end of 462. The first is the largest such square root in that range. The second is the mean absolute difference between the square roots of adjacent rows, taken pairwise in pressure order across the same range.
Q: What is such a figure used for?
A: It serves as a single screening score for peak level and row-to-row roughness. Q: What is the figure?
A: 58.9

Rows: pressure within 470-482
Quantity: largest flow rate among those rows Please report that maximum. 1.24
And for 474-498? 1.21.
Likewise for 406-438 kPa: 1.56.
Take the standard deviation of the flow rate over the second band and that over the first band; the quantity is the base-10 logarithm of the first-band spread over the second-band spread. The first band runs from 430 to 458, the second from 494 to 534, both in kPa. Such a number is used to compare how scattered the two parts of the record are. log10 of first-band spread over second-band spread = -0.4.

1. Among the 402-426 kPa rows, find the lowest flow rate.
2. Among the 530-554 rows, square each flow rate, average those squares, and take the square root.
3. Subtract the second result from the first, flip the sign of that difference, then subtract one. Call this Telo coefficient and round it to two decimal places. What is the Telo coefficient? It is -1.30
